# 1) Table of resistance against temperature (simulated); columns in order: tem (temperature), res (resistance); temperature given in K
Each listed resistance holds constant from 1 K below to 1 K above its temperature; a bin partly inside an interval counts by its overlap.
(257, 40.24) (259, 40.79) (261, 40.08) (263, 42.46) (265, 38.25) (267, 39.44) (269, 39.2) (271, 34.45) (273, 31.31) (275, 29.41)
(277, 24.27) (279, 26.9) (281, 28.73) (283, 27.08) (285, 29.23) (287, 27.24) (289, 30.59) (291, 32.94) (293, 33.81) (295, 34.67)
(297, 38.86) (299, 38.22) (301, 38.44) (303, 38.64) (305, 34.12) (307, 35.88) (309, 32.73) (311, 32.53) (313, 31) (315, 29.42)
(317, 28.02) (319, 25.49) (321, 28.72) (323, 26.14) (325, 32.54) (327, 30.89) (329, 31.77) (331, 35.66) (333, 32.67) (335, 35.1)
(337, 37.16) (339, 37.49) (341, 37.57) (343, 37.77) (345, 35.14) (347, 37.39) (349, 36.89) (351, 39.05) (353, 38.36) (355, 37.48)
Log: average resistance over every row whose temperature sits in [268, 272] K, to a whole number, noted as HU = 37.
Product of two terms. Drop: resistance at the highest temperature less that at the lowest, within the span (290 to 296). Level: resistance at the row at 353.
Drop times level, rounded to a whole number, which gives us 66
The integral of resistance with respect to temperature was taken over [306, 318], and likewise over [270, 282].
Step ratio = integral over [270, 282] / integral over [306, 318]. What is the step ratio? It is 0.92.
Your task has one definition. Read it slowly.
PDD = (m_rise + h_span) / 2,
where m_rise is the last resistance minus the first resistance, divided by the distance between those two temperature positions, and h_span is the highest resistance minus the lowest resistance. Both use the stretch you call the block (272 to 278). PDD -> 2.6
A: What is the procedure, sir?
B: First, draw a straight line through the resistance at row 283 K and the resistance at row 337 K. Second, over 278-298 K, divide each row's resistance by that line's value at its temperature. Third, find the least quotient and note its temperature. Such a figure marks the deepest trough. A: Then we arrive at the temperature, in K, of 287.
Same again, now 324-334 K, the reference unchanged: 327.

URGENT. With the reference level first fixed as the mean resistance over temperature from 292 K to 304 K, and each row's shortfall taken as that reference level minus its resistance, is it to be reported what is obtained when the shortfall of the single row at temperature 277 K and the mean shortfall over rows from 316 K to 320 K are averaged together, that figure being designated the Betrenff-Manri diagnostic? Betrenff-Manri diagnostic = 12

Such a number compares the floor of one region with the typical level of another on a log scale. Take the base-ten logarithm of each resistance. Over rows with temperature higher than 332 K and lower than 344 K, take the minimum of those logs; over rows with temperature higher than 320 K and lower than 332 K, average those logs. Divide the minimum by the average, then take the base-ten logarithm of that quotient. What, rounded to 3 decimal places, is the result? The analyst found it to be 0.007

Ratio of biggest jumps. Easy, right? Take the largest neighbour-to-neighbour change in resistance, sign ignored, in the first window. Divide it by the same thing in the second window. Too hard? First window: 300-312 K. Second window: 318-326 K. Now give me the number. 0.71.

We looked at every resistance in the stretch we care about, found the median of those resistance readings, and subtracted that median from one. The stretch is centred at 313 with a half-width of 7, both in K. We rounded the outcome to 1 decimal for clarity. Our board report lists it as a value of -30.0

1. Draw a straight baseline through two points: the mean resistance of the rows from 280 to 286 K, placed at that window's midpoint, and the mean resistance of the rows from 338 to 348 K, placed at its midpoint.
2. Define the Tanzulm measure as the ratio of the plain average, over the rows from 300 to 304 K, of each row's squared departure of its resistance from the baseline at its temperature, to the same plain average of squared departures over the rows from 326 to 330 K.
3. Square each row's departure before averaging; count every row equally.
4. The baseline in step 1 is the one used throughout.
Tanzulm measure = 4.3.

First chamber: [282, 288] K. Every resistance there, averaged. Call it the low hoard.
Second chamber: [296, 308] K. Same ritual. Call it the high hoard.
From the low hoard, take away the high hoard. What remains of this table -10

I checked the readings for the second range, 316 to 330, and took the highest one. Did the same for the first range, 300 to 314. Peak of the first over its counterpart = 1.19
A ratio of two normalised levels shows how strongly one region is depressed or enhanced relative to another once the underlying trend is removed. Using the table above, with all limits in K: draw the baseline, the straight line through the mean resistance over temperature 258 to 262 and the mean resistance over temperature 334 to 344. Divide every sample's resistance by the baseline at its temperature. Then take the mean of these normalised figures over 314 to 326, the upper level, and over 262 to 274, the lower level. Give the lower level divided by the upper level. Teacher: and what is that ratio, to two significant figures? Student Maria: 1.2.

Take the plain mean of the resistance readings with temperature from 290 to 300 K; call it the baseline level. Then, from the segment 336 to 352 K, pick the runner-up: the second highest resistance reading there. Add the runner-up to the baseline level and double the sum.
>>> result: 147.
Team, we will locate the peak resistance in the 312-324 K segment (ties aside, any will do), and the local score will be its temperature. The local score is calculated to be 313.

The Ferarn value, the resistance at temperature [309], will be 32.73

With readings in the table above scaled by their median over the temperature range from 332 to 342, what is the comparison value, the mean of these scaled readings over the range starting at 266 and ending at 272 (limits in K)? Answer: 1.01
